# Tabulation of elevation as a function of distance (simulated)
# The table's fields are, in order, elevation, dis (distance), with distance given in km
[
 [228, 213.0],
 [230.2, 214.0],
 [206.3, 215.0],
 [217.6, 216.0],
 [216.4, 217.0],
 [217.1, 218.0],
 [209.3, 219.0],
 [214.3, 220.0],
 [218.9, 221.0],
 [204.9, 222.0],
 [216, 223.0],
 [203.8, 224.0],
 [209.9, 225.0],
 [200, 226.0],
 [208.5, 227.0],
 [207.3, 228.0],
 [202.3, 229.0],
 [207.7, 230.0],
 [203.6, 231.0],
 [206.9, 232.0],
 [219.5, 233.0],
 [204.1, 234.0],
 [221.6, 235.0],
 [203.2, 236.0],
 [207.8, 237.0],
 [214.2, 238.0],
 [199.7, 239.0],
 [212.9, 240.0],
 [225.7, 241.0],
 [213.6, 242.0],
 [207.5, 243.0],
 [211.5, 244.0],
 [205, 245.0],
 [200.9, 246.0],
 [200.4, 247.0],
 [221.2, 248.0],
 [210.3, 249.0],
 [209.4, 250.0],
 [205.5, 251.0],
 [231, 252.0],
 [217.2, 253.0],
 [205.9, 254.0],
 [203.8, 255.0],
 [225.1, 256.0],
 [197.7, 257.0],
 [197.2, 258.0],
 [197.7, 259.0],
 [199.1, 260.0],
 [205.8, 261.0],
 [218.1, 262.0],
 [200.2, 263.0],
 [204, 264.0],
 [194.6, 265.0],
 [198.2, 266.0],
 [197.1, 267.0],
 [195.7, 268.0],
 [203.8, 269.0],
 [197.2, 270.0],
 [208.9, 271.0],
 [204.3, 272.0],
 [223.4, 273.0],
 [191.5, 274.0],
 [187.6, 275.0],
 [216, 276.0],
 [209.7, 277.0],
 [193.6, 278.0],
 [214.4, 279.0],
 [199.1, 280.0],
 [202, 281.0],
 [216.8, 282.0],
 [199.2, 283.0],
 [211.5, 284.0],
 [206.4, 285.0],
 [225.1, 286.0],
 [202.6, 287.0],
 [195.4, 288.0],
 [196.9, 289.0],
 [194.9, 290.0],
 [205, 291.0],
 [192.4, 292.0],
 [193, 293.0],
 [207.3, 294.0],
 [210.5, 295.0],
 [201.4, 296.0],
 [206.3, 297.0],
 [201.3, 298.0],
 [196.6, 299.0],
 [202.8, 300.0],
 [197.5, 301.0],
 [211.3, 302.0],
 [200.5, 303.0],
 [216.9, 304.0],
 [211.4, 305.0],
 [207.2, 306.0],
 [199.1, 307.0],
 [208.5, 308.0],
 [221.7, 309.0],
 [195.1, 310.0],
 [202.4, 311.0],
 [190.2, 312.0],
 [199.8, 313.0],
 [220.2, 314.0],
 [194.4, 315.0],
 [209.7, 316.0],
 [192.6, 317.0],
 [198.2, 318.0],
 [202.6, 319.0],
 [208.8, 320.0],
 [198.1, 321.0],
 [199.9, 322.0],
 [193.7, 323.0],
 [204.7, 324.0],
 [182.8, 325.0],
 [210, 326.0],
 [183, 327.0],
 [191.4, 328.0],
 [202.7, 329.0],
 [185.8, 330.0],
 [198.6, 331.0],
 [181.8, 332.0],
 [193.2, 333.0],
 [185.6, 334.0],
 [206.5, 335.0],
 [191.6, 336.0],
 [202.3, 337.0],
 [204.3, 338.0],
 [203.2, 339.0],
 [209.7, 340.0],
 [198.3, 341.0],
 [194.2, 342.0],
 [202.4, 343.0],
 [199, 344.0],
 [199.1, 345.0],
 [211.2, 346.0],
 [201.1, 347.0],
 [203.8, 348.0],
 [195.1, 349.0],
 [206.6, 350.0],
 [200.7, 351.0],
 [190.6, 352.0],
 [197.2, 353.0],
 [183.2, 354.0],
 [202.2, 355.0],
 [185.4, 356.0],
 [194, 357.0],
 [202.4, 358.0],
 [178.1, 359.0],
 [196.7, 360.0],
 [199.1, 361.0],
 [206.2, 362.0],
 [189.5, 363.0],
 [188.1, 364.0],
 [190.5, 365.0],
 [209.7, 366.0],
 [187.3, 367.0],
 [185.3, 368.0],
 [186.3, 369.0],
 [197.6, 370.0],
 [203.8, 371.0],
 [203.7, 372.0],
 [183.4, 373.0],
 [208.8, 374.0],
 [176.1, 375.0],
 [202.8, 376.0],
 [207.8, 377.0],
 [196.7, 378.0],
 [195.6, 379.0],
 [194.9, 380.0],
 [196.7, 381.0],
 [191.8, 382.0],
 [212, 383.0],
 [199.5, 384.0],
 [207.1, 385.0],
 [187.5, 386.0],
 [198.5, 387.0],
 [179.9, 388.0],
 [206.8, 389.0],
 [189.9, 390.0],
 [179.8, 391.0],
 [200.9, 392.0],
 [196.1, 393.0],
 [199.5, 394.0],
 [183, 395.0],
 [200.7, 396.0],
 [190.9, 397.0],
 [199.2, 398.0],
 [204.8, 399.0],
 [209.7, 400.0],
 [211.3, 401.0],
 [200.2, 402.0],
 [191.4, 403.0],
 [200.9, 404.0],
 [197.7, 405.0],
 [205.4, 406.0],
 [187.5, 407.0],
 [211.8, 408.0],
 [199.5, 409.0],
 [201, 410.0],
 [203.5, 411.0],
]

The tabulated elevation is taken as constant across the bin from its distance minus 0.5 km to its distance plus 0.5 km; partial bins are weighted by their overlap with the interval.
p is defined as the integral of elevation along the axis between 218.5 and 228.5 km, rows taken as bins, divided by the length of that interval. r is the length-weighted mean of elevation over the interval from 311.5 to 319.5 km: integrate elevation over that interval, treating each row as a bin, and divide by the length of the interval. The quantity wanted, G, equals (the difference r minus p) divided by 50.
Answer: -0.17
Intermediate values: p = 209.3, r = 201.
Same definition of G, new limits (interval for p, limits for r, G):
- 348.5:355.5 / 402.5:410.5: 0.06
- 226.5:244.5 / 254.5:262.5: -0.09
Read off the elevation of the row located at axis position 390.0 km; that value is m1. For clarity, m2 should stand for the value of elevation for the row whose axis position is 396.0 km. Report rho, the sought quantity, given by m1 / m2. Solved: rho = 0.95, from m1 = 189.9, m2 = 200.7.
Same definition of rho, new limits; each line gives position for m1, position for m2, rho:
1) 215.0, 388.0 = 1.15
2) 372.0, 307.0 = 1.02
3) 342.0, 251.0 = 0.95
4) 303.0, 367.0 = 1.07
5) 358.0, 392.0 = 1.01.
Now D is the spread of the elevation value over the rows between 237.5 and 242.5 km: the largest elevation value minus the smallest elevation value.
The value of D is 26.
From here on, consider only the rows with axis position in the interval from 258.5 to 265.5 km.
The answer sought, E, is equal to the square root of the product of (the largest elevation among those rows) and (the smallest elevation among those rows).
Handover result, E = 206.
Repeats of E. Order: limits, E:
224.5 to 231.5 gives 205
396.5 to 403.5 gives 201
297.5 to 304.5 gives 207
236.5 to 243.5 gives 212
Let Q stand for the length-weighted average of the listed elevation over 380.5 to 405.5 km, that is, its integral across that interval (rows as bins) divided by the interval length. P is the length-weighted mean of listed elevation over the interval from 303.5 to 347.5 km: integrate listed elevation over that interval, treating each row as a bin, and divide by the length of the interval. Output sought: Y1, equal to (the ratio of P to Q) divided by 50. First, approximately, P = 200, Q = 197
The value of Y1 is 0.0203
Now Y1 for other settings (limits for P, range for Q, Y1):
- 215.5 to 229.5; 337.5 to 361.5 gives 0.0212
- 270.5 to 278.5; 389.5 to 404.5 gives 0.0207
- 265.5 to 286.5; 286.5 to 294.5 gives 0.0206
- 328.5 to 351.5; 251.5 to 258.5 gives 0.0189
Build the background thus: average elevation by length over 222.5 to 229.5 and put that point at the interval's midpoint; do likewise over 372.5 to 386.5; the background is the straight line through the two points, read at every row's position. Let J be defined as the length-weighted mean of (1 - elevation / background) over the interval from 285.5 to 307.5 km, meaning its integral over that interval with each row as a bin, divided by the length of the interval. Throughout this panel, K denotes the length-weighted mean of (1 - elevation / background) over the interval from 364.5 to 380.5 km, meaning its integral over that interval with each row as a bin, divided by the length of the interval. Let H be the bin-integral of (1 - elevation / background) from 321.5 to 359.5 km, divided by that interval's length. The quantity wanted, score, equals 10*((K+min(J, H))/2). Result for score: 0.02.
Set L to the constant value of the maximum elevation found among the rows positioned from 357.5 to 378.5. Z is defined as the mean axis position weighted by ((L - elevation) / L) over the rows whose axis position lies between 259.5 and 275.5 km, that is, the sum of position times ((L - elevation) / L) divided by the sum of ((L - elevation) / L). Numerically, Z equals 268.3 km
